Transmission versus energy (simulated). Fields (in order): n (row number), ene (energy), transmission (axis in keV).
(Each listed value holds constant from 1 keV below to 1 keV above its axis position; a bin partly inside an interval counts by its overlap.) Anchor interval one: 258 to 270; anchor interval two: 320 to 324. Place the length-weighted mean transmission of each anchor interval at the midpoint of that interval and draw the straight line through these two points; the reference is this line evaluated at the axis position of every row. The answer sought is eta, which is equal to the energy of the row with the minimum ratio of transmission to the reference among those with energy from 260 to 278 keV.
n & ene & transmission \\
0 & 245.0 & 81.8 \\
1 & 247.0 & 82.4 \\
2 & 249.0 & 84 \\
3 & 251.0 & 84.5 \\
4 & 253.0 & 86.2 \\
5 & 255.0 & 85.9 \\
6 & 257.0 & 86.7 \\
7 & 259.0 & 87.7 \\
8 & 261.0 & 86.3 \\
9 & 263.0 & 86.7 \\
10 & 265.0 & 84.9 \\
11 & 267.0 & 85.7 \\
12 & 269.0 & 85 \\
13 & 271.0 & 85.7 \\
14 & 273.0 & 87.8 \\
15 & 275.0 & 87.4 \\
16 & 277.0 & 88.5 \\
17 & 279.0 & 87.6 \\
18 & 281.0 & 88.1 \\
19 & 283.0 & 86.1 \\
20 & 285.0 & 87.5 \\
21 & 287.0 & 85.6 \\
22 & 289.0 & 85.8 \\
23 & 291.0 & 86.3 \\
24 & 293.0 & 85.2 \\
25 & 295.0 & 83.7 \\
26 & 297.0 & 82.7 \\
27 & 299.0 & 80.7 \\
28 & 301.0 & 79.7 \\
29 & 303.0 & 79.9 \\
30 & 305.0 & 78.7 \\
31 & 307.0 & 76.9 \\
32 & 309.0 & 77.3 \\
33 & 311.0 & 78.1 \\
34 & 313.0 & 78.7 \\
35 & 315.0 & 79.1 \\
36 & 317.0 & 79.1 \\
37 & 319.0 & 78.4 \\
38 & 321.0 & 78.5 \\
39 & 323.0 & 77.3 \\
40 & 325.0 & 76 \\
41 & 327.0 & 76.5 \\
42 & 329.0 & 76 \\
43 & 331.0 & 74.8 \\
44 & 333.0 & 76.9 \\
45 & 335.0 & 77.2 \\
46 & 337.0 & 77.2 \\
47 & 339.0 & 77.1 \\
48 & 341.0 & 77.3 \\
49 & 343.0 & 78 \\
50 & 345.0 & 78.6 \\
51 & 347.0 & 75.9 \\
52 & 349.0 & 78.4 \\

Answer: 265.0 keV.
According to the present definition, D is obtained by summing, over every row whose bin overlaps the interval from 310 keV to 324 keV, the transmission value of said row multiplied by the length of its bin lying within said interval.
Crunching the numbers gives 1098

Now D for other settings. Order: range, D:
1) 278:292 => 1214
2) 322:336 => 1069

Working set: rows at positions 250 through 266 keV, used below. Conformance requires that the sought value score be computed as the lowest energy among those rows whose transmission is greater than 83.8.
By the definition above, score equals 251.0 keV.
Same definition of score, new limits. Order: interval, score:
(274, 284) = 275.0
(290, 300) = 291.0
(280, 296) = 281.0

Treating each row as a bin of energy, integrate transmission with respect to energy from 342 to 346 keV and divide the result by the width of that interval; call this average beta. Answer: 78.3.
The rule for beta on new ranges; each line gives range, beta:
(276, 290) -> 87.0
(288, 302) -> 83.4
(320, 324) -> 77.9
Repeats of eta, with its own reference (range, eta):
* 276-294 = 283.0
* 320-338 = 331.0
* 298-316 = 307.0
